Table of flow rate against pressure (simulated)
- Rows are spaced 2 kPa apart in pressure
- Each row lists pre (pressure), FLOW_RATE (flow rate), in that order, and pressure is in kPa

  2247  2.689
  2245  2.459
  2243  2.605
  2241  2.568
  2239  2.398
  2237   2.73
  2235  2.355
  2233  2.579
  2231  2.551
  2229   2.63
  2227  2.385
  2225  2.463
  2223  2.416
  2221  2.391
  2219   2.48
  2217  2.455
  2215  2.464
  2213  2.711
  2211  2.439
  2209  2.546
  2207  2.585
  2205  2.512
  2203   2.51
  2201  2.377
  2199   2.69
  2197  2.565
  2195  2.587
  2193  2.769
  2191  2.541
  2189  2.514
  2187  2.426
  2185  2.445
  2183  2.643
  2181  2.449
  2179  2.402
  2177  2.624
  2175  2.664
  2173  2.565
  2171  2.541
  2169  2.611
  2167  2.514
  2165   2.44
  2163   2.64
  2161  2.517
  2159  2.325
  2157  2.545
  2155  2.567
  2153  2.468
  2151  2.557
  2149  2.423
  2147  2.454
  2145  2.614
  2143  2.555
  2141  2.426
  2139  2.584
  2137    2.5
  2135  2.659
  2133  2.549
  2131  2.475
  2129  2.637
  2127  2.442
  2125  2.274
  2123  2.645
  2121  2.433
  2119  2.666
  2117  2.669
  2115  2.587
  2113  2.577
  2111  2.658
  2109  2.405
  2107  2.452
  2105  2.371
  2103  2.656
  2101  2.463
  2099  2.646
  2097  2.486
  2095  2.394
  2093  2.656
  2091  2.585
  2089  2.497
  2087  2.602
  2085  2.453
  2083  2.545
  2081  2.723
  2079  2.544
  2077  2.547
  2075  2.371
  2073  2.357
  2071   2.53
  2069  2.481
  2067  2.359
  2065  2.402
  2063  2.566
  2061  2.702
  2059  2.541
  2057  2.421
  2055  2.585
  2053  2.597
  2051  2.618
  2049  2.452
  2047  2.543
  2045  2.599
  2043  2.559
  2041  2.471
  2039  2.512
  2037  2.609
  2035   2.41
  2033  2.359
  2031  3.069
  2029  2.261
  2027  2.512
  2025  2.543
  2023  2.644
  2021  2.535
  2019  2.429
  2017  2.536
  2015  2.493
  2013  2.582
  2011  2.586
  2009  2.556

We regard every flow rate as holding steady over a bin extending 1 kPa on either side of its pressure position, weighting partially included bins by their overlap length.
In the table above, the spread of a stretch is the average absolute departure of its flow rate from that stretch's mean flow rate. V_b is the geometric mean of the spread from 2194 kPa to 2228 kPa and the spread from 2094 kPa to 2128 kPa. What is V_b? 0.094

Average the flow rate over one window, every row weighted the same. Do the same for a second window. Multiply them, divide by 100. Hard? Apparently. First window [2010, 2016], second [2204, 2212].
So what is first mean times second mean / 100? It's 0.0644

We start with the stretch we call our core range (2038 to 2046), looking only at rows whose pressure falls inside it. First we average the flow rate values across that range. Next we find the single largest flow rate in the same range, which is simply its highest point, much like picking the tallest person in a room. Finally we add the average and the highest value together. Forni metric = 5.13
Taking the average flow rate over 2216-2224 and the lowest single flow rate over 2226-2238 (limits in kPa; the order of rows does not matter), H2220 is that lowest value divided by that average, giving 0.967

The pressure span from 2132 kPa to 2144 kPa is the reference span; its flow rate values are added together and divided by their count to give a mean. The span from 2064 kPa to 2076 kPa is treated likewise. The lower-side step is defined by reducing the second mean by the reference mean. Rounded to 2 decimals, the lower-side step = -0.13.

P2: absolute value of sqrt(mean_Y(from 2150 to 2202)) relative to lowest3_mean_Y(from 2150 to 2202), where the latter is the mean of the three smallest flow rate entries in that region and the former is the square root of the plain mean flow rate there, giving 0.673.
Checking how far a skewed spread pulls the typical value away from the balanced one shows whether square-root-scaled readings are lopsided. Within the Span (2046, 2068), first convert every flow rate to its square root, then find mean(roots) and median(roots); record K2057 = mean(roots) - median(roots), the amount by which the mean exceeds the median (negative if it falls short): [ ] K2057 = -0.0057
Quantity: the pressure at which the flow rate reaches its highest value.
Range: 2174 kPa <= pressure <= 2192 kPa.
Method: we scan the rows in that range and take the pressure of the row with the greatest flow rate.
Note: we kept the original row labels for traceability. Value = 2175 kPa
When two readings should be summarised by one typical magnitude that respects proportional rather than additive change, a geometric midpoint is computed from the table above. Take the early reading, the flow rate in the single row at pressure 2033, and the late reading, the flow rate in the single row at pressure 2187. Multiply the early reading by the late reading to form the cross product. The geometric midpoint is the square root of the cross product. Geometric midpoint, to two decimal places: 2.39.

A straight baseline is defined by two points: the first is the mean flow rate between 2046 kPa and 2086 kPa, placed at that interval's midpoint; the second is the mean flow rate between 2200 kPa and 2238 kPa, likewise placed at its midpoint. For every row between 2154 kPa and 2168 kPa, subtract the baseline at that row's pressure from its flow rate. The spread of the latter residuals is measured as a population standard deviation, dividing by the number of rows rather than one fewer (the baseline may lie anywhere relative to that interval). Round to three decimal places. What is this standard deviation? 0.093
